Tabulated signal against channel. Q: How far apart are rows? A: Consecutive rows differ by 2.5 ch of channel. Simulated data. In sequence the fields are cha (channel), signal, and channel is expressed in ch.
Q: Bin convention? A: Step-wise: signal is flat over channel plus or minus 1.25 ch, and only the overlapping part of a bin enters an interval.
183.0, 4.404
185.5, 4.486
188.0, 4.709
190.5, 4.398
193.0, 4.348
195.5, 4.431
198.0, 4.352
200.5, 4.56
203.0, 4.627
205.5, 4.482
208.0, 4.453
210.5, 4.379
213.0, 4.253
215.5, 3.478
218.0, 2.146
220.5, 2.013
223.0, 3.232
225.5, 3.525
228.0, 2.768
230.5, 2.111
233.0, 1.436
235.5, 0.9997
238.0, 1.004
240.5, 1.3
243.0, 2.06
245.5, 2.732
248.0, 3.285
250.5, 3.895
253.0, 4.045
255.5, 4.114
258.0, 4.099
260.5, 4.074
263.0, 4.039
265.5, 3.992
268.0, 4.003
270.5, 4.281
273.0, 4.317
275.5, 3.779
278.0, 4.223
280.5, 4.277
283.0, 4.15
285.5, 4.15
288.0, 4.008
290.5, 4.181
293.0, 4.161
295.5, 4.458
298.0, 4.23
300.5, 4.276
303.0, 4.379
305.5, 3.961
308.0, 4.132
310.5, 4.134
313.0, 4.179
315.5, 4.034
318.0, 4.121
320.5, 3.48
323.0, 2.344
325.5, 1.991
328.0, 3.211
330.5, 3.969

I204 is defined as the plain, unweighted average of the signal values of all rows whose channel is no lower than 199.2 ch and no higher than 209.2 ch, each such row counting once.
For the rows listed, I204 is 4.53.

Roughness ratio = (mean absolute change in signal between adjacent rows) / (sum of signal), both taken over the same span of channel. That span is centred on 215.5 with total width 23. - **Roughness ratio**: 0.016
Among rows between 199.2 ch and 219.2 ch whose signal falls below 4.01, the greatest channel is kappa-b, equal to 218.0 ch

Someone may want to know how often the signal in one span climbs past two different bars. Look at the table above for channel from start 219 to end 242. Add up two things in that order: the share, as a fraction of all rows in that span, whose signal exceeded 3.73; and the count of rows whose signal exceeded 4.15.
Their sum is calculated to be 0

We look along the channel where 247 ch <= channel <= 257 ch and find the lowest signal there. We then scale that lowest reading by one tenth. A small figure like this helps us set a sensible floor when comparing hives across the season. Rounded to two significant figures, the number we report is 0.33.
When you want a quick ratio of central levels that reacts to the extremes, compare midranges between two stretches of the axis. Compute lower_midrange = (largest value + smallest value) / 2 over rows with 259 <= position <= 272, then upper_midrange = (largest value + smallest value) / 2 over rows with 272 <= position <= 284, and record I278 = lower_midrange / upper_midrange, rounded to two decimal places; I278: 1.02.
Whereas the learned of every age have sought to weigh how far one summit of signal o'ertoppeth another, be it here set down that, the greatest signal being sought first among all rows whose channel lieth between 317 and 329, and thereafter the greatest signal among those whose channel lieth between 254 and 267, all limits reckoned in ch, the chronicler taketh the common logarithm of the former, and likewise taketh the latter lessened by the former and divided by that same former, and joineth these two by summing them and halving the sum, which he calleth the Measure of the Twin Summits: 0.31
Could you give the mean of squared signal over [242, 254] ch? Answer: 10.8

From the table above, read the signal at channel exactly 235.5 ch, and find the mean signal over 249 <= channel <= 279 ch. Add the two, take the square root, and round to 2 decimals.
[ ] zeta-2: 2.25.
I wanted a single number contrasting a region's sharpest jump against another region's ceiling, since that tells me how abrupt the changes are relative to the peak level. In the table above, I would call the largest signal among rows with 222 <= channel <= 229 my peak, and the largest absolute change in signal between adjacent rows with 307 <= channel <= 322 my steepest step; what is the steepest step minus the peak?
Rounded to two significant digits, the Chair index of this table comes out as -2.9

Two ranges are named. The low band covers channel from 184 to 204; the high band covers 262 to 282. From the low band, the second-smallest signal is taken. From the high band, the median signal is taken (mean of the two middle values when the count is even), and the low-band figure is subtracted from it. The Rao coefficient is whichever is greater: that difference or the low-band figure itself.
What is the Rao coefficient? 4.4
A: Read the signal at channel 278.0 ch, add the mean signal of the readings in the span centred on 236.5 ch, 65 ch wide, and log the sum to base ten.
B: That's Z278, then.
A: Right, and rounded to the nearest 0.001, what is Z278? 0.868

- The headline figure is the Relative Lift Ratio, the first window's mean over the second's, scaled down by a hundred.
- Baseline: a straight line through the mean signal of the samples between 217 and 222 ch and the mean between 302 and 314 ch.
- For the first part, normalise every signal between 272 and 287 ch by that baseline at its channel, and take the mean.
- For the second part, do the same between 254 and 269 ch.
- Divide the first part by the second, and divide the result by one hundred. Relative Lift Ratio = 0.009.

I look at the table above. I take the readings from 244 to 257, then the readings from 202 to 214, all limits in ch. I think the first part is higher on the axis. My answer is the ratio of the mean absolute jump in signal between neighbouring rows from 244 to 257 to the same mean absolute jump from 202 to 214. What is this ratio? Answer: 3.7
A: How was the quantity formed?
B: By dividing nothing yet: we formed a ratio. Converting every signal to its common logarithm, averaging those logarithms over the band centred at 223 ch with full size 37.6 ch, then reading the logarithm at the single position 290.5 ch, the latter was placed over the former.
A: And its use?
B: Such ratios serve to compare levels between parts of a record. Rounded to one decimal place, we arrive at 1.6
